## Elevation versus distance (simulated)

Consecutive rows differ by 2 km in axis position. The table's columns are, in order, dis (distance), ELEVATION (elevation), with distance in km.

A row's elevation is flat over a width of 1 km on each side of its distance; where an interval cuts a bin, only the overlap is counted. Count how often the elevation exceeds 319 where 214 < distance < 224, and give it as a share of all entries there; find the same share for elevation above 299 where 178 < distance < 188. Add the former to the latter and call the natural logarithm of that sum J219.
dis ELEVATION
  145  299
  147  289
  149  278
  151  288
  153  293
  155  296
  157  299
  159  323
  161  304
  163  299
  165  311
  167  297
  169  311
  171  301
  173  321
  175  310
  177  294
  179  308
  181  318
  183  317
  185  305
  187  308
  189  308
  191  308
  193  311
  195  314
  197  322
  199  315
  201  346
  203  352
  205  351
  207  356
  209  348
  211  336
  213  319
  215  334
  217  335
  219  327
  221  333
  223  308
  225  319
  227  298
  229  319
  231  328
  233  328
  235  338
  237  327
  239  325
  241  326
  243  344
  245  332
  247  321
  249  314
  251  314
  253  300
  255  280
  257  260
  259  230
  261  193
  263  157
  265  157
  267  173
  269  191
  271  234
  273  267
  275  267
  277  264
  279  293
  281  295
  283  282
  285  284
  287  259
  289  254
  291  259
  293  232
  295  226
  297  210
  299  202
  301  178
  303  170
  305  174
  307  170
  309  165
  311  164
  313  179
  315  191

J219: 0.59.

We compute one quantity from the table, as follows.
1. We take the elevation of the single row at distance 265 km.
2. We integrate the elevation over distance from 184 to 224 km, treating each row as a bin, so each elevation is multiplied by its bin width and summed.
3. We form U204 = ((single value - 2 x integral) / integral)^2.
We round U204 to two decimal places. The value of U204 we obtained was 3.95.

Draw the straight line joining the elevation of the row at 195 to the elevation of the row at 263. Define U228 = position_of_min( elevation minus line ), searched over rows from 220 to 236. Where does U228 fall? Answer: 227 km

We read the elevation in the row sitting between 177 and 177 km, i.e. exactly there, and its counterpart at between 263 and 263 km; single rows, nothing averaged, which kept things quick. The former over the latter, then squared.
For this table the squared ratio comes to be 3.5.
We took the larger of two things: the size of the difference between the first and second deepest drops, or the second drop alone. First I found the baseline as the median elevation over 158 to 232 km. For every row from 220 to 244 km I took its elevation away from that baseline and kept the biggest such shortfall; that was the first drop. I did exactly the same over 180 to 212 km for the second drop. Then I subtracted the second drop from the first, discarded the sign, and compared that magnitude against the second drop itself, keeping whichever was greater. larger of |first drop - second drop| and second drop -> 12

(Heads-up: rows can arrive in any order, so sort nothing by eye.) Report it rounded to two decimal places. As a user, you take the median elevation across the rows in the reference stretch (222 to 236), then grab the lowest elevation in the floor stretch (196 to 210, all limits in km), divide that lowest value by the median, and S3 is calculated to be 0.99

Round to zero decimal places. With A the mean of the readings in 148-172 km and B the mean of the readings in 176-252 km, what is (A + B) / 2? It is 312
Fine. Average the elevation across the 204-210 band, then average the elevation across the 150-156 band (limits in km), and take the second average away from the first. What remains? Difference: 59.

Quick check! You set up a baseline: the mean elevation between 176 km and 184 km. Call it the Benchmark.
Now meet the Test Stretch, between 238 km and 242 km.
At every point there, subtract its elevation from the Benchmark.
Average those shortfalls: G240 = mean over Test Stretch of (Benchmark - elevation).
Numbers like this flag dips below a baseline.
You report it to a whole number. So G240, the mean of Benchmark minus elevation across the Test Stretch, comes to -16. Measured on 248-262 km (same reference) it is 39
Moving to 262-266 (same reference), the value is 152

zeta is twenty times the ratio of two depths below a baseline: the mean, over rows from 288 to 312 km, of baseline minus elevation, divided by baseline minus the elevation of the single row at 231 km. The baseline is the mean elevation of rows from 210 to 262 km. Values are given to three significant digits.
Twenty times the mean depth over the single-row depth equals -131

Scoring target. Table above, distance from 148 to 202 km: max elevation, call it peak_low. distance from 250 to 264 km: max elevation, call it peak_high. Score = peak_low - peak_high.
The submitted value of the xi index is 32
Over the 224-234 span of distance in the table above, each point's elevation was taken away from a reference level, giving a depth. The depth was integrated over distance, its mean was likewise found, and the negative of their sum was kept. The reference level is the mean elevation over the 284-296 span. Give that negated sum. 727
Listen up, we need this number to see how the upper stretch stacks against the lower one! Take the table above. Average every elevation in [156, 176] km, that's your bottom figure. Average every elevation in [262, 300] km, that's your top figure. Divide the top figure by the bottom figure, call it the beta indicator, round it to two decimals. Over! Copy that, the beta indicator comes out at 0.77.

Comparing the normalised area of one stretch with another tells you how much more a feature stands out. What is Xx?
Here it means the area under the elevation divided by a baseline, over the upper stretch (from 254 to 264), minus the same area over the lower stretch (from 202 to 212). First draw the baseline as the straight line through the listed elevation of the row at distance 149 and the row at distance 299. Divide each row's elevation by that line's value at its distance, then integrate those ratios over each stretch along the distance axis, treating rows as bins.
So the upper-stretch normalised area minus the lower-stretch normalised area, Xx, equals -4.0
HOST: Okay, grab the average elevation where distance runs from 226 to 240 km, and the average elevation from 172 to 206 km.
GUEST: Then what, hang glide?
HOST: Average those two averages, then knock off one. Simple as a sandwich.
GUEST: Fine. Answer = 320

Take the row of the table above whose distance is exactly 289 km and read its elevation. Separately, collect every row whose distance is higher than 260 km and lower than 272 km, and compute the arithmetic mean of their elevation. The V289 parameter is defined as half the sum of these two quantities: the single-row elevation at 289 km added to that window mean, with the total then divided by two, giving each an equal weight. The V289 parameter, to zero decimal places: 219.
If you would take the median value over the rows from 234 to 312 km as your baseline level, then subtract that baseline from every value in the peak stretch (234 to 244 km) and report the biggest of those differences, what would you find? 85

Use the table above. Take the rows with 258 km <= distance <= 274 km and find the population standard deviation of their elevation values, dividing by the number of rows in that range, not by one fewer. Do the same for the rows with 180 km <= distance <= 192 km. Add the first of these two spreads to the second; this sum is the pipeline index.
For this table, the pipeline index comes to 42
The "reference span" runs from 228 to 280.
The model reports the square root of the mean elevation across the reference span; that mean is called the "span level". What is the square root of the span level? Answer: 16.6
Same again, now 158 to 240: 17.9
